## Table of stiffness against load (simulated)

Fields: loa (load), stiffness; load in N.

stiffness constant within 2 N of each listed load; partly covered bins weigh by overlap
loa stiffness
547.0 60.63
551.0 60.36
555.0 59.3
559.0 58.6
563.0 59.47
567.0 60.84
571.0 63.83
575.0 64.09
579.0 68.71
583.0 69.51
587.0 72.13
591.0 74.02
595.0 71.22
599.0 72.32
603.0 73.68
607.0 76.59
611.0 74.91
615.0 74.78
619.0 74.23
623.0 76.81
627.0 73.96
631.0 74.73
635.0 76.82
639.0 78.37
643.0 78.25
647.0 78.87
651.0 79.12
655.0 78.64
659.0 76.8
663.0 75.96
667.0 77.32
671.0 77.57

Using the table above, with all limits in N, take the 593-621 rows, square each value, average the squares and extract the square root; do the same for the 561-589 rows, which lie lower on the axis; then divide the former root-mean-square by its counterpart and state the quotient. 1.13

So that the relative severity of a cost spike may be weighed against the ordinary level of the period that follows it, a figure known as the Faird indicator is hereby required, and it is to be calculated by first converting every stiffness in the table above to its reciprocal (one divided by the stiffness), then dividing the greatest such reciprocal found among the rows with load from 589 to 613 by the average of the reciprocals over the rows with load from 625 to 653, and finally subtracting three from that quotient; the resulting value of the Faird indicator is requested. -1.92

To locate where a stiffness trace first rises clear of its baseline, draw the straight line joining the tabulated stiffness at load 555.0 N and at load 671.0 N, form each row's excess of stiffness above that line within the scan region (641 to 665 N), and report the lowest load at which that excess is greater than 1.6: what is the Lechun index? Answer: 643.0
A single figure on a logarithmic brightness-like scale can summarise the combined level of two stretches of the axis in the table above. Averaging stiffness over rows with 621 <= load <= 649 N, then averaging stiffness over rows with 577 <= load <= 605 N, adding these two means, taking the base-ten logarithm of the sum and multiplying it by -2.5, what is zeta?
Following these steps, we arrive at -5.43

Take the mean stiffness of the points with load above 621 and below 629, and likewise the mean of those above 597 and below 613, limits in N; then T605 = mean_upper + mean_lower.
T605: 150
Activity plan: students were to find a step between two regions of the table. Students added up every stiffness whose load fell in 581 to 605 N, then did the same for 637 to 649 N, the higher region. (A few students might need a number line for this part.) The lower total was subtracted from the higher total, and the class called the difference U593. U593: -197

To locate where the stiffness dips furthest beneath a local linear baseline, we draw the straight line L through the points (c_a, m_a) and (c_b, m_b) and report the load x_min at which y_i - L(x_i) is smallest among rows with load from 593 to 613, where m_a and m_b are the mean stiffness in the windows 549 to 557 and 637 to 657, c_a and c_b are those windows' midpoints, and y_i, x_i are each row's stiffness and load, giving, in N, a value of 595.0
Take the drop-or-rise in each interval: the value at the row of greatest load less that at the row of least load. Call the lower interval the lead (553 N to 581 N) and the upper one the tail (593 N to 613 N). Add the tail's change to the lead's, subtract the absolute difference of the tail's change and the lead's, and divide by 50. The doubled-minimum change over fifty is 0.15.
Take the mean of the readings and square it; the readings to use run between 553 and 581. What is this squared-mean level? 3859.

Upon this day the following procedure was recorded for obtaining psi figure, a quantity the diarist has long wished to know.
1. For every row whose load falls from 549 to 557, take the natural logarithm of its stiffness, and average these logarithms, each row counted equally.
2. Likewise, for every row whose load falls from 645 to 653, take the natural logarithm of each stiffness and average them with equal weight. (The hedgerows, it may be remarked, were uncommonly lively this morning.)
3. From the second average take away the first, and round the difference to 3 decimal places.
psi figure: 0.278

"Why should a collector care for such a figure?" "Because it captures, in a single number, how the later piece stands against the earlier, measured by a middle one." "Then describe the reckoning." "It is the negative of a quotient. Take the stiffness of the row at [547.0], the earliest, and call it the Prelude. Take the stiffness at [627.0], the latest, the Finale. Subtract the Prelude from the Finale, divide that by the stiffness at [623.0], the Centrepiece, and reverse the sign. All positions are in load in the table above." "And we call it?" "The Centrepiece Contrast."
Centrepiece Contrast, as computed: -0.17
